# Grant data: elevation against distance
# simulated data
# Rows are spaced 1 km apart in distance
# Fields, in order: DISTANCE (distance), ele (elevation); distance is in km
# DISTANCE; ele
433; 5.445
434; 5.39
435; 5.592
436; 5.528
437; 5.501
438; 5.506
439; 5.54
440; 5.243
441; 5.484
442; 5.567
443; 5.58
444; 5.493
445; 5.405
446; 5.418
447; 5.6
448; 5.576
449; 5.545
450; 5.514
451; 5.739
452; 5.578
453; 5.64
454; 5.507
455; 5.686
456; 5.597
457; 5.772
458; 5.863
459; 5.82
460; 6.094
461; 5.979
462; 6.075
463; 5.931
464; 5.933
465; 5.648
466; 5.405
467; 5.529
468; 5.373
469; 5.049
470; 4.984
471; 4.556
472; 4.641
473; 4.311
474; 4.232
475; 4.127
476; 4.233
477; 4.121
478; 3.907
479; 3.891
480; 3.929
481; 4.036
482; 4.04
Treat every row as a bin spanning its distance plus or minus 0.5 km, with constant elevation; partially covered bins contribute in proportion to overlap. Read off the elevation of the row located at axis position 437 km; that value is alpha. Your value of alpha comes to 5.501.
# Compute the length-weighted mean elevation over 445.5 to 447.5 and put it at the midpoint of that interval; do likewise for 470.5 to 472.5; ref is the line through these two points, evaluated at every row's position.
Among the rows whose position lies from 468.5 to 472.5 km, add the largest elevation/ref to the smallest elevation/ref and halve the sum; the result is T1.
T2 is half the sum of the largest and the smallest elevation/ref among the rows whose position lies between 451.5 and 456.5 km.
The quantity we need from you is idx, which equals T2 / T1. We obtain 1.04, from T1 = 1.03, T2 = 1.07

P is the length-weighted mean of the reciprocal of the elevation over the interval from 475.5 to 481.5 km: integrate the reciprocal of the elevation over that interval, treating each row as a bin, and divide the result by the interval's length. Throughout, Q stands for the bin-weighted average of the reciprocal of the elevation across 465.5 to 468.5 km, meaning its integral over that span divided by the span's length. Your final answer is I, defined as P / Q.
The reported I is 1.35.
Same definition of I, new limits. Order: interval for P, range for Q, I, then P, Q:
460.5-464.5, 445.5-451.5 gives 0.93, 0.167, 0.180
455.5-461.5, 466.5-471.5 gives 0.87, 0.171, 0.197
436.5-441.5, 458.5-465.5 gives 1.09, 0.183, 0.169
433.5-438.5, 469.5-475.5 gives 0.81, 0.182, 0.224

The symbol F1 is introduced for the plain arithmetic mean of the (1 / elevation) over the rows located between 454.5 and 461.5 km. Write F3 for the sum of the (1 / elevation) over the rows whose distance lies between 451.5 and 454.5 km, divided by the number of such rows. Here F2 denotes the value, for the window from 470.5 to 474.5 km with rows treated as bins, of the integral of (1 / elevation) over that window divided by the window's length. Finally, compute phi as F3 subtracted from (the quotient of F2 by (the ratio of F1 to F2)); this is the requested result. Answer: 0.12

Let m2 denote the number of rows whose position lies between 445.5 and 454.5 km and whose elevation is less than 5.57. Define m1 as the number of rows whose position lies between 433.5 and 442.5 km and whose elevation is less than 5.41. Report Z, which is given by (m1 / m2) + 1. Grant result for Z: 1.50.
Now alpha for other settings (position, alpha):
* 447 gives 5.6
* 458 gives 5.863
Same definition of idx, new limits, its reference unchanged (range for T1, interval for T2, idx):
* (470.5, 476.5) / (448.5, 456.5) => 1.09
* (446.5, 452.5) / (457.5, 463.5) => 1.14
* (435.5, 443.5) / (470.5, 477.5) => 1.02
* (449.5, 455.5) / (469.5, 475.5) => 0.94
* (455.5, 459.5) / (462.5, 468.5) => 1.05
